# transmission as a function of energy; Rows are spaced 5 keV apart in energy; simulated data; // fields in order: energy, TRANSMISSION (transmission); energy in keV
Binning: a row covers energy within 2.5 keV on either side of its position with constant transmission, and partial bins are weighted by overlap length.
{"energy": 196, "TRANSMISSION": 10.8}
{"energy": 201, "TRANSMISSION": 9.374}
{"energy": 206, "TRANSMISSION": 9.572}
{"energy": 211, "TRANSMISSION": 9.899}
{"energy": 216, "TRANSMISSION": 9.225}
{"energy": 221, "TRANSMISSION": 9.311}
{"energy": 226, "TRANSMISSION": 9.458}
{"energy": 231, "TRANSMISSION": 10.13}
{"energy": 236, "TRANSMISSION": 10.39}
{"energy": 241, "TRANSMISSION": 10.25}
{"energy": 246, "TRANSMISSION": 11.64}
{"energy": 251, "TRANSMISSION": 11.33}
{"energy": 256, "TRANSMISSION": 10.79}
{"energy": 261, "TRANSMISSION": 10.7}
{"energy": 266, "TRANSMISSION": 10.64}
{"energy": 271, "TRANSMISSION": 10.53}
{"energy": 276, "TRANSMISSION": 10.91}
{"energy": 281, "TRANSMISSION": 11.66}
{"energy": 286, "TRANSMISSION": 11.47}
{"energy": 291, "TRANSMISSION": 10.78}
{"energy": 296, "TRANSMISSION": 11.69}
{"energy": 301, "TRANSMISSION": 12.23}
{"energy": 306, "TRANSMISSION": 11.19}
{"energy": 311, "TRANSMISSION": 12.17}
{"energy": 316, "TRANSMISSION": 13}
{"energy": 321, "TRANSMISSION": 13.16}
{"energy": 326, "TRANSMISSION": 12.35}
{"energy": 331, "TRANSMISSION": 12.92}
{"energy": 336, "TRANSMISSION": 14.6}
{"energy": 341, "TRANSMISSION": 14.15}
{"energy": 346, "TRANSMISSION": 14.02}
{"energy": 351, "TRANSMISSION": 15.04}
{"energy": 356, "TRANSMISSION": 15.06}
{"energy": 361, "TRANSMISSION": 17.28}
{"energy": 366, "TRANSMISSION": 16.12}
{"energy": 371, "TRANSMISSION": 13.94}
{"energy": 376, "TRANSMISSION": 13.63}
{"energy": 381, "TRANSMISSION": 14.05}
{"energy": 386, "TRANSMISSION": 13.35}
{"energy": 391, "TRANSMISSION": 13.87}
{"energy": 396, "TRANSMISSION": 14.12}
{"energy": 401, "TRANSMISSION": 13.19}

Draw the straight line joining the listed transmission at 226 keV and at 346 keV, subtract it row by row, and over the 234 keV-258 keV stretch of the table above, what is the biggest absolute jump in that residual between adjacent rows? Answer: 1.2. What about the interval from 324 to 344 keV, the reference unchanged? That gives 1.5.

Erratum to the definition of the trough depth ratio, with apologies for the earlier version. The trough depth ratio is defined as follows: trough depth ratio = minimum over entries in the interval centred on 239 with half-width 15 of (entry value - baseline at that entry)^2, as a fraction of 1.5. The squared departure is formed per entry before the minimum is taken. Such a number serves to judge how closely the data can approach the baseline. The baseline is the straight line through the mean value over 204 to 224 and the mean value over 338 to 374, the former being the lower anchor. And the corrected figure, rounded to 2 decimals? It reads 0.00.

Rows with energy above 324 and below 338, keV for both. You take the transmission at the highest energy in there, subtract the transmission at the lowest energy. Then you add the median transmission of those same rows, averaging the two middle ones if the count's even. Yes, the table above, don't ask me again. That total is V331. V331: 15.2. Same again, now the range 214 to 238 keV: 10.6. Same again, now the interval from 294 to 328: 12.9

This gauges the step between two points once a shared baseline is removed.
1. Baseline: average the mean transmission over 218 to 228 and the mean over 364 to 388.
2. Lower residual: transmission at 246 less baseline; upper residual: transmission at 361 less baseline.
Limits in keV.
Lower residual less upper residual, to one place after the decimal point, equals -5.6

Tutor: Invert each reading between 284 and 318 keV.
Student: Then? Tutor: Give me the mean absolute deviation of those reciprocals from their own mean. 0.0041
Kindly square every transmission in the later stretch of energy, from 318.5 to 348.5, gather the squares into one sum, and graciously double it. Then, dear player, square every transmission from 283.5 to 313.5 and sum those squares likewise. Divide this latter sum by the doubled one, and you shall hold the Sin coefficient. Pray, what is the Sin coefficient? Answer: 0.366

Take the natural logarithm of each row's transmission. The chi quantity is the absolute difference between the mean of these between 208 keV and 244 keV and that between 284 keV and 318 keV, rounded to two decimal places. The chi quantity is 0.18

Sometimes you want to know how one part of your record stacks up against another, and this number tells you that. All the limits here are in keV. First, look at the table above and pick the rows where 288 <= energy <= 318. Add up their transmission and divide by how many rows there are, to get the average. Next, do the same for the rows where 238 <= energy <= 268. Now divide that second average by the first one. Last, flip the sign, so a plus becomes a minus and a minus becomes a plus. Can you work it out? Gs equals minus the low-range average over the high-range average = -0.92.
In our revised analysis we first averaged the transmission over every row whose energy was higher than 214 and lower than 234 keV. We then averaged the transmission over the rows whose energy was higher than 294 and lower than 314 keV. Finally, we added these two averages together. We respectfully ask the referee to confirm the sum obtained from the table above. 21.4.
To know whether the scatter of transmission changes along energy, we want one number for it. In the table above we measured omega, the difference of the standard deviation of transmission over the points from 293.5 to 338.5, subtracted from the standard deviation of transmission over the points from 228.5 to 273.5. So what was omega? -0.5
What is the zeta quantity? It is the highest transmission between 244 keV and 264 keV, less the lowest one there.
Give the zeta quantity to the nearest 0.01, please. 0.94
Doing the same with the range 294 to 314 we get 1.04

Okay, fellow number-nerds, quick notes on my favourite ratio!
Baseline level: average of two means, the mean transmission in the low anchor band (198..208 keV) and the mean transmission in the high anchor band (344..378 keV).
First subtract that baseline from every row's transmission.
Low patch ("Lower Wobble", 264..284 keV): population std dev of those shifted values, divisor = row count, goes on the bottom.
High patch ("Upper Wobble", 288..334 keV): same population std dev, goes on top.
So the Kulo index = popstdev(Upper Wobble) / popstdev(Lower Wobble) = 1.76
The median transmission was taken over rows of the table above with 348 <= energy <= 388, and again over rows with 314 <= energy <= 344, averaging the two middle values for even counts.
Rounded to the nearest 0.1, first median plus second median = 27.6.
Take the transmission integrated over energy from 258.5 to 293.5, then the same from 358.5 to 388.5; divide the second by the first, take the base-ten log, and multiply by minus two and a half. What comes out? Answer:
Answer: -0.2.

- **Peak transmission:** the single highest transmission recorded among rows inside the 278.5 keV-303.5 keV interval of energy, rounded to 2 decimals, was 12.23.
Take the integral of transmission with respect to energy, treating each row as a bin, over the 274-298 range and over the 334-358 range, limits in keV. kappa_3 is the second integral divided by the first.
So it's 1.29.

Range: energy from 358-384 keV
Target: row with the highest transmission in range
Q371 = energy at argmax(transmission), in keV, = 361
